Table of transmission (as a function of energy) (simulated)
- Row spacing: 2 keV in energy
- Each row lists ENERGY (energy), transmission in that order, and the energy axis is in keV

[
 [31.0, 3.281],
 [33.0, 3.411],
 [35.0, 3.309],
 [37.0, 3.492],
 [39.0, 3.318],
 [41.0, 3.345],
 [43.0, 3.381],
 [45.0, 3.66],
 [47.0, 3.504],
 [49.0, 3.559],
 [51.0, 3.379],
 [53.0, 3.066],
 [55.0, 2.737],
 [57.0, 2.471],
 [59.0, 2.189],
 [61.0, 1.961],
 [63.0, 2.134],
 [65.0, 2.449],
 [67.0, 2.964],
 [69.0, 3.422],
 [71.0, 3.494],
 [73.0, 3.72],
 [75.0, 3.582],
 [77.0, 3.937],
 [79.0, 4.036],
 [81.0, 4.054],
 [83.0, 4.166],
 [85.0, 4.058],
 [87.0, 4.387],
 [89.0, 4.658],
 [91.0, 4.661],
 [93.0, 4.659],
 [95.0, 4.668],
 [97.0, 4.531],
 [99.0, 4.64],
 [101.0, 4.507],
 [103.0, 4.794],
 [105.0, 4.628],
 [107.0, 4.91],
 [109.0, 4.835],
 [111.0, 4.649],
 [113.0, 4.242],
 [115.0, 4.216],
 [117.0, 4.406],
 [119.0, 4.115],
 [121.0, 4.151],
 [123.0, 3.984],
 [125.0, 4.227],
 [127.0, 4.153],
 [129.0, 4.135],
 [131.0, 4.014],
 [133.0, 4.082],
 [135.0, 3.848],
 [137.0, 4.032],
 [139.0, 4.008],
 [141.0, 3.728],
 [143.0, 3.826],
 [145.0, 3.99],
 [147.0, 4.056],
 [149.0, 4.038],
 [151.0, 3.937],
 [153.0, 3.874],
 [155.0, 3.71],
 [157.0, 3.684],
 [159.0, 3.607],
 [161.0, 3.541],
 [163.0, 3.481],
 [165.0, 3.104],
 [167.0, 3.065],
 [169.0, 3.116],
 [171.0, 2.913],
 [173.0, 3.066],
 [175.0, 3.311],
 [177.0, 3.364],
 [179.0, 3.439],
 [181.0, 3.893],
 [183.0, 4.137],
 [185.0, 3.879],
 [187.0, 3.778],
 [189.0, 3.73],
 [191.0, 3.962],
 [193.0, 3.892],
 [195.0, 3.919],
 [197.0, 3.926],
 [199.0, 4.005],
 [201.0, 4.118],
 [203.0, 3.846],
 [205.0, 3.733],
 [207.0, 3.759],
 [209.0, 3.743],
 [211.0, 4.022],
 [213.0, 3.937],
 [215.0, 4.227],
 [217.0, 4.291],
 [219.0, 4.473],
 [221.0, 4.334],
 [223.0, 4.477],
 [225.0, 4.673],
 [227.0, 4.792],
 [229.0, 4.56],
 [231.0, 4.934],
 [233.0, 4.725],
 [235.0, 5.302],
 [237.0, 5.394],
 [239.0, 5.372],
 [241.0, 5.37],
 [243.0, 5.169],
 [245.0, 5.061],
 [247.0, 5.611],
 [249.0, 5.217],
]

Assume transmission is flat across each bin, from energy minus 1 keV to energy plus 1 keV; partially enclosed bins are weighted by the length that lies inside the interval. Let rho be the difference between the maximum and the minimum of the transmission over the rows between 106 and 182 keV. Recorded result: 2.0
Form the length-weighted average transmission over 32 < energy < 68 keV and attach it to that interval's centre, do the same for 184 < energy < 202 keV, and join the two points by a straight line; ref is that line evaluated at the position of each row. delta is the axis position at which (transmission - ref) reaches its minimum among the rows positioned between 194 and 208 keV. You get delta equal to 205.0 keV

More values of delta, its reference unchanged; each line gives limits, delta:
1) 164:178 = 171.0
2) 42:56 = 55.0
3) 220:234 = 221.0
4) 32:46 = 39.0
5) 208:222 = 209.0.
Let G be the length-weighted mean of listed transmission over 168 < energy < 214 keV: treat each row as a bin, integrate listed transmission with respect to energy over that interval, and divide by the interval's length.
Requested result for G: 3.7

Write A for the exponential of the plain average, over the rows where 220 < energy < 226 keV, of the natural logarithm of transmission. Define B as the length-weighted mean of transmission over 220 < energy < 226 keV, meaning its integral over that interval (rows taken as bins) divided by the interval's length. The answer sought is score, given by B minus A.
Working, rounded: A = 4.49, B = 4.49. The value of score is 0.0021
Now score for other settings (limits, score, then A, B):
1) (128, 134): 0.0003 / 4.08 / 4.08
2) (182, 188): 0.0029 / 3.93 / 3.93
